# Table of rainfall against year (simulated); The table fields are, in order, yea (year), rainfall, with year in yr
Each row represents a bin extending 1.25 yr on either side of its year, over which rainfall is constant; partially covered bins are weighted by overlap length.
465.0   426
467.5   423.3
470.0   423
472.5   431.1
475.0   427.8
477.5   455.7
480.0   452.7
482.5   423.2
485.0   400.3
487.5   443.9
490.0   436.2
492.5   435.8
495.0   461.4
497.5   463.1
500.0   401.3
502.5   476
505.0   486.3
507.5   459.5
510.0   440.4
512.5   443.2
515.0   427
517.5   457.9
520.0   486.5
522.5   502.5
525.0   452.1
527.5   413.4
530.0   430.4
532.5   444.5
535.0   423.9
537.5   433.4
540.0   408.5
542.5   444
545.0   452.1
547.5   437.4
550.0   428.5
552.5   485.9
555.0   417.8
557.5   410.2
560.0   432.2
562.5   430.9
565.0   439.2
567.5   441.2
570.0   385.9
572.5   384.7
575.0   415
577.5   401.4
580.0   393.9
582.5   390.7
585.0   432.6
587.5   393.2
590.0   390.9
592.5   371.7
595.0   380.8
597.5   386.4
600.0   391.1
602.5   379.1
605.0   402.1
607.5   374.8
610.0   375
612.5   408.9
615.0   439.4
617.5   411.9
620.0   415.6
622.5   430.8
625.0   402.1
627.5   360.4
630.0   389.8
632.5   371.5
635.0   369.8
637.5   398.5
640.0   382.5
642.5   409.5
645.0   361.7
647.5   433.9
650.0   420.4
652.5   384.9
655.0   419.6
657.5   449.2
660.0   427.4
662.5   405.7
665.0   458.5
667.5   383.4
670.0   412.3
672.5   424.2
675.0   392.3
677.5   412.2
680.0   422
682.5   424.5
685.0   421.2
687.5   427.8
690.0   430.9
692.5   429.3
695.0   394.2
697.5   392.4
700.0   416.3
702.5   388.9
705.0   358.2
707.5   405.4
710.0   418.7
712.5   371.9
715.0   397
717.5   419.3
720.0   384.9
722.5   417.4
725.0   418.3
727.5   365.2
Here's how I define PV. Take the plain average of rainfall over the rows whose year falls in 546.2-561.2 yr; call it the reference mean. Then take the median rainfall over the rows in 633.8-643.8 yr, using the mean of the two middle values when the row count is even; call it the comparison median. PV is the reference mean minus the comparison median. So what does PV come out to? 45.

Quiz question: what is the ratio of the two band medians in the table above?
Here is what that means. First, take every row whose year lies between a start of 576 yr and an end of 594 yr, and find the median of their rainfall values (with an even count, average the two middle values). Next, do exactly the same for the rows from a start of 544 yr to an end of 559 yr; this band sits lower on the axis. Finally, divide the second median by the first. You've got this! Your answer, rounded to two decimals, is 1.10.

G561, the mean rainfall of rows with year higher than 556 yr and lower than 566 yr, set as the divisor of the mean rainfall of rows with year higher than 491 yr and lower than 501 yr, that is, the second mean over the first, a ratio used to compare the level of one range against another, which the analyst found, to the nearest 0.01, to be 1.03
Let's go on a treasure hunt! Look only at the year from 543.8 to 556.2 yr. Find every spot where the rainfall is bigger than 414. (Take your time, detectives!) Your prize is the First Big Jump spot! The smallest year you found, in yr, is 545.0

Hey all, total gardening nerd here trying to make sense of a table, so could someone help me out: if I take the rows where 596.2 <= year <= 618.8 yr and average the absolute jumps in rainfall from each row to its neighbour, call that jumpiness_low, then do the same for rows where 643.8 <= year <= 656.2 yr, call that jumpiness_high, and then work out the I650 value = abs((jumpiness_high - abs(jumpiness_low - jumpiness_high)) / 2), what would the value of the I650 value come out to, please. 10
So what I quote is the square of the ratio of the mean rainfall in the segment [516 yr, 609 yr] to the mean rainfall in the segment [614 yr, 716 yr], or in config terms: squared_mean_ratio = 1.07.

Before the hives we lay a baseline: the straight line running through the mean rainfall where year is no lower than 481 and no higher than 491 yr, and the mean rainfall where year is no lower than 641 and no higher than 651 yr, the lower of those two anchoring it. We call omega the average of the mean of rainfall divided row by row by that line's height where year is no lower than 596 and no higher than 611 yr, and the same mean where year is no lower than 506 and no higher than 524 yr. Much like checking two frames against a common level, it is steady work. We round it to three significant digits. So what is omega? 1.01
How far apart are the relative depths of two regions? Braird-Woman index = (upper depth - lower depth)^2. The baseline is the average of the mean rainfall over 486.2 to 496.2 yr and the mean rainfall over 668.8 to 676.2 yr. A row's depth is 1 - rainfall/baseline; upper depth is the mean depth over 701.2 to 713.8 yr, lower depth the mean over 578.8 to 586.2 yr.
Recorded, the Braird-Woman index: 0.002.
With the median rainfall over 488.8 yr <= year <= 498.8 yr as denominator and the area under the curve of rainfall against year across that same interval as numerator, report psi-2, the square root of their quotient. 3.16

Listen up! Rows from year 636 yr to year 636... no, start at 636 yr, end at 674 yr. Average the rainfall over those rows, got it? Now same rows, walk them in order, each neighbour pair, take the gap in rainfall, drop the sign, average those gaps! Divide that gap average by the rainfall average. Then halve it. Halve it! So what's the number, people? 0.042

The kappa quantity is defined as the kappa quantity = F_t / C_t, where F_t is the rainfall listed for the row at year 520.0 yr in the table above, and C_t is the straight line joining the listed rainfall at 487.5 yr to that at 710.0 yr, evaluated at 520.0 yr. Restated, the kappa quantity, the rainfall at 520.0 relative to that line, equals 1.11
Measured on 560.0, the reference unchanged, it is 0.99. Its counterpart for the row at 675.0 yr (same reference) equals 0.93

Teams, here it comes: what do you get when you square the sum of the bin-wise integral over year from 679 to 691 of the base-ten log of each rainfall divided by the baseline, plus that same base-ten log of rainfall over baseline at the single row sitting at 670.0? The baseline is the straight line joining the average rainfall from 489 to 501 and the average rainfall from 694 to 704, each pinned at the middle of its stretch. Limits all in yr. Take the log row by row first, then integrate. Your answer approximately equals 0.11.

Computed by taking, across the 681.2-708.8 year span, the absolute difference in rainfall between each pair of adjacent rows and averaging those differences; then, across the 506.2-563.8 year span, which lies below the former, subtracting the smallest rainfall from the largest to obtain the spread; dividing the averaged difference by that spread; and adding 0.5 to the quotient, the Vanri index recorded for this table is 0.69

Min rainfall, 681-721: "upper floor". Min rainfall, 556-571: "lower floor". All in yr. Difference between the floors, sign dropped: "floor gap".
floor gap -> 28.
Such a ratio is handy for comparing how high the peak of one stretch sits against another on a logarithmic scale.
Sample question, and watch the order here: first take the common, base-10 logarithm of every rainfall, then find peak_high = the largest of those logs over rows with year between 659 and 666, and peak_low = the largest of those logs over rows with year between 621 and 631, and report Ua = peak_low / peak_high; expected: 0.990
